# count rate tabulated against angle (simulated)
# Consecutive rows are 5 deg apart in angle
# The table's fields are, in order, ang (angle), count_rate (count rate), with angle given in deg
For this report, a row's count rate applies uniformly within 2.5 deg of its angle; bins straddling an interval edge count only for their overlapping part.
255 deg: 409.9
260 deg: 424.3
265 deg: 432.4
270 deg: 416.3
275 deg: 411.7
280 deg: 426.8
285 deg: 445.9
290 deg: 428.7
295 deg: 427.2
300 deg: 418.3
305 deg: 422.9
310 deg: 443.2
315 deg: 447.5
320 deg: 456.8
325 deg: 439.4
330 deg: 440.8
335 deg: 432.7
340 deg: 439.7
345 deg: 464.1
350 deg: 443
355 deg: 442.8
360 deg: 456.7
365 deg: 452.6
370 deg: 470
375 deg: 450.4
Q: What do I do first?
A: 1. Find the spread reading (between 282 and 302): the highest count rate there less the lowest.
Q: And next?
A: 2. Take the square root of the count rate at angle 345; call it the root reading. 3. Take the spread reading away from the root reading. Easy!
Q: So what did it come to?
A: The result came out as -6.1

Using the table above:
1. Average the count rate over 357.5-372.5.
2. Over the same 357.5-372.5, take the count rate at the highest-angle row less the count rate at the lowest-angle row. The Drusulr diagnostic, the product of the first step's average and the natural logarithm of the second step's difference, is 1190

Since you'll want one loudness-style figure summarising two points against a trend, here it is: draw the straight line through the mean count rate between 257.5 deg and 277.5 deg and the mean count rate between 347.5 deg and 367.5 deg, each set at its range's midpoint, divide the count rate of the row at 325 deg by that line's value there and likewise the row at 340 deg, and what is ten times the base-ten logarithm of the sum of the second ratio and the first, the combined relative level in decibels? 3.00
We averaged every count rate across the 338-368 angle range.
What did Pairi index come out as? 450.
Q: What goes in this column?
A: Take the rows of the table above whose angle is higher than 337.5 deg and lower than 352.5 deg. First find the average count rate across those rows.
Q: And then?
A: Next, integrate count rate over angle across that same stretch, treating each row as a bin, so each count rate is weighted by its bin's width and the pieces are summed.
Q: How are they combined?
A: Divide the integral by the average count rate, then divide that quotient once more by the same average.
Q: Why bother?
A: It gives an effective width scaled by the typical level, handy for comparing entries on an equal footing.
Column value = 0.0334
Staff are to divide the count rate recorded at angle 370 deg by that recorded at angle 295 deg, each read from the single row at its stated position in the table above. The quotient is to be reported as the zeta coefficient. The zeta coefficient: 1.10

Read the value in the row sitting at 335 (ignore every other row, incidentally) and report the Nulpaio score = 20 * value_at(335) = 8654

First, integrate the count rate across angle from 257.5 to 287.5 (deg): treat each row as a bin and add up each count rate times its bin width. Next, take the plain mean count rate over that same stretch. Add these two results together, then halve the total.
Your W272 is 6607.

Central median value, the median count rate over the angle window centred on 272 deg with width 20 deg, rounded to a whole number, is 422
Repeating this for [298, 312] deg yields 423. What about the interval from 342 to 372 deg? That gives 455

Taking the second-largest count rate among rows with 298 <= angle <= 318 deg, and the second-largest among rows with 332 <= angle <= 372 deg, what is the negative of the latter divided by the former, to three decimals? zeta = -1.047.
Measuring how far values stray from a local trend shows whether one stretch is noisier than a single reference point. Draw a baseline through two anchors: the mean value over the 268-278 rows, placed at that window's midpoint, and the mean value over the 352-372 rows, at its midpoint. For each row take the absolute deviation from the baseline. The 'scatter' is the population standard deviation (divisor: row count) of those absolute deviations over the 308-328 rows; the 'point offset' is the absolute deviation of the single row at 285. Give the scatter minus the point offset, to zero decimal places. -19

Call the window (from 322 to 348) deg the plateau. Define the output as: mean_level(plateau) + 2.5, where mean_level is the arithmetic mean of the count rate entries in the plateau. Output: 446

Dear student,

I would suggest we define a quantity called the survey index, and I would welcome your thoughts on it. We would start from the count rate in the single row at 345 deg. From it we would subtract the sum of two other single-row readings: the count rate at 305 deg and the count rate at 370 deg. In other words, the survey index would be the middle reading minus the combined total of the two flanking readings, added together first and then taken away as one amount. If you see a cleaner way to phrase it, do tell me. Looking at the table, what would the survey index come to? -429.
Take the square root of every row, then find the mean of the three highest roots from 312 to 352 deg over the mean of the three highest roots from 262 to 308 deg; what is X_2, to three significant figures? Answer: 1.02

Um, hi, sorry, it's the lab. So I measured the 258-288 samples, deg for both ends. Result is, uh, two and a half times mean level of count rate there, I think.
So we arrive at 1066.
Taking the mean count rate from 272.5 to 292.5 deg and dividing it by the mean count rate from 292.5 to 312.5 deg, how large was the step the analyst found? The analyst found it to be 1.00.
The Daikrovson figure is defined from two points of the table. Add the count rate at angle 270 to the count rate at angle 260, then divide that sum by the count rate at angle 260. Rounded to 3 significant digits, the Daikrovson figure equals 1.98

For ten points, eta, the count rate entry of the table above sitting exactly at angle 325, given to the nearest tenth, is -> 439.4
